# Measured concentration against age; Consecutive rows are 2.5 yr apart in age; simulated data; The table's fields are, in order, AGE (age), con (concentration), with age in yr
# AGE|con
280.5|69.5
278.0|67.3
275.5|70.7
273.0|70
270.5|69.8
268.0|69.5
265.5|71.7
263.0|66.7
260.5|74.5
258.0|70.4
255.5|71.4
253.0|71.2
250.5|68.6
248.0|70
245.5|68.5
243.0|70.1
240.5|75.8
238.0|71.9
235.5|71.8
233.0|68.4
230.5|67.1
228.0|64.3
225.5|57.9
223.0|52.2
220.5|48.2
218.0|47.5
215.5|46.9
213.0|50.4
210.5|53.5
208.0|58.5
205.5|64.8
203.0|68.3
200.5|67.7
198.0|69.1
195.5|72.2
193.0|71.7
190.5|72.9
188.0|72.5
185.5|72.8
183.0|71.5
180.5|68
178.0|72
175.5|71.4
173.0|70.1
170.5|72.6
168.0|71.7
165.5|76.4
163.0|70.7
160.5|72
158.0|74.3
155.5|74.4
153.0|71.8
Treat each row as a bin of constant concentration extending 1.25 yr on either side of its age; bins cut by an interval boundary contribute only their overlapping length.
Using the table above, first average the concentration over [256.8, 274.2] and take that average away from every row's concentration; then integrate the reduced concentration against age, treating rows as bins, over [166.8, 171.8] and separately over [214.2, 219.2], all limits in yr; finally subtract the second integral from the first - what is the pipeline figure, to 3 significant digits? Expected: 125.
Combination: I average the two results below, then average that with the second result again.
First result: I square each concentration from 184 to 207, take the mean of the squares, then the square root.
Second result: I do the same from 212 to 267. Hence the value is 67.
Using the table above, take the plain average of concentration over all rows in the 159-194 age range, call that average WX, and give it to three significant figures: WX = 71.9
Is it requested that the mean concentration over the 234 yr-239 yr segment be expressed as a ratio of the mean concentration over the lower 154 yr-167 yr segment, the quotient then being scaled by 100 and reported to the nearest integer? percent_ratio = 98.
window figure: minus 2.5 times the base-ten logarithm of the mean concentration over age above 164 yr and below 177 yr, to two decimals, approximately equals -4.65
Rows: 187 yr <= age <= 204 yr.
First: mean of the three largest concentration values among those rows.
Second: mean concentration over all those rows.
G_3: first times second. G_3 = 5123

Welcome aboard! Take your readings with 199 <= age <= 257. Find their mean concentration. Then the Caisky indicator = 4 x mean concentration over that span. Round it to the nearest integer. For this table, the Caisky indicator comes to 253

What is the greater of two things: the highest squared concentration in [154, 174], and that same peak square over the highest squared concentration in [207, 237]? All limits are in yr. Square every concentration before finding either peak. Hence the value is 5837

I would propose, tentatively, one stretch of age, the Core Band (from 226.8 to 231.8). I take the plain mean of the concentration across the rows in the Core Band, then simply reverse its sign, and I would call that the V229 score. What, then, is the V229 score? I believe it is -66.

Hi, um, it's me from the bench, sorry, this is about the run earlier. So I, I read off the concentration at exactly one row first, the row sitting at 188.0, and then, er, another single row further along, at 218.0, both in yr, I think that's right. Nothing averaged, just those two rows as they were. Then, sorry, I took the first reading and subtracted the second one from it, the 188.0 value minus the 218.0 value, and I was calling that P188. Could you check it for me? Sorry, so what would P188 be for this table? 25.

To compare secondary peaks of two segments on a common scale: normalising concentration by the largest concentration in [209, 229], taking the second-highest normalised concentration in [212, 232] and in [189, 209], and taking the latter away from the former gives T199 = -0.12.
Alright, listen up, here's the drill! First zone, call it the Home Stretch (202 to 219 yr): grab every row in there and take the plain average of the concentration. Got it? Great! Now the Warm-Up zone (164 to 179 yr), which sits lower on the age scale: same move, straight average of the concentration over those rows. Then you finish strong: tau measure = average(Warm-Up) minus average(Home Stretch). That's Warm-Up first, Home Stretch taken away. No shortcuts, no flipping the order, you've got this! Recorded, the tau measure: 17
